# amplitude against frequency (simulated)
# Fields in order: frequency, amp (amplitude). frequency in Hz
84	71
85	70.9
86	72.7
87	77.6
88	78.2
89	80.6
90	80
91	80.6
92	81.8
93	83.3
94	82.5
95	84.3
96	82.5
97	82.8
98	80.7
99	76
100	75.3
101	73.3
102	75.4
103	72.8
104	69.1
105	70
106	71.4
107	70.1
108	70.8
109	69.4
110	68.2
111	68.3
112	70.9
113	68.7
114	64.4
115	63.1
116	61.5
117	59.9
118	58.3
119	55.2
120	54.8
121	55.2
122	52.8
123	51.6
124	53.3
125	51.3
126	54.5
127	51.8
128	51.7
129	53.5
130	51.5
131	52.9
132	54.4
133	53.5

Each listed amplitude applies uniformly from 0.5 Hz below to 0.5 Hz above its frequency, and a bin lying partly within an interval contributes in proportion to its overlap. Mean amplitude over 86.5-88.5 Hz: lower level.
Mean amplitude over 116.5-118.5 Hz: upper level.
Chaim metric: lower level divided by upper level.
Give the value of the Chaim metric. 1.32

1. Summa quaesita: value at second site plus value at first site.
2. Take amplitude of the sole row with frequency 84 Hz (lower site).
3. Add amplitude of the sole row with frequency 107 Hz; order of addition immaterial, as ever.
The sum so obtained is 141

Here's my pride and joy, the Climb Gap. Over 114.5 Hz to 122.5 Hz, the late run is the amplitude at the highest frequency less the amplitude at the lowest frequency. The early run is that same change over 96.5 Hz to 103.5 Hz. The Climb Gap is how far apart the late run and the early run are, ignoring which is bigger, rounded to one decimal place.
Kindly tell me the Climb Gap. 0.3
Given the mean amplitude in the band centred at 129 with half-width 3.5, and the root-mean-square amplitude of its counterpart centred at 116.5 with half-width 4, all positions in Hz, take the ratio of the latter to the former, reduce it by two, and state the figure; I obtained -0.85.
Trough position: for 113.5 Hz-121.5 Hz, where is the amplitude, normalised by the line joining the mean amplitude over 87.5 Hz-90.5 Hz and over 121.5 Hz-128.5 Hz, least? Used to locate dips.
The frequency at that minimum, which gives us 119 Hz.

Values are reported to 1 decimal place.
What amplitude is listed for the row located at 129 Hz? 53.5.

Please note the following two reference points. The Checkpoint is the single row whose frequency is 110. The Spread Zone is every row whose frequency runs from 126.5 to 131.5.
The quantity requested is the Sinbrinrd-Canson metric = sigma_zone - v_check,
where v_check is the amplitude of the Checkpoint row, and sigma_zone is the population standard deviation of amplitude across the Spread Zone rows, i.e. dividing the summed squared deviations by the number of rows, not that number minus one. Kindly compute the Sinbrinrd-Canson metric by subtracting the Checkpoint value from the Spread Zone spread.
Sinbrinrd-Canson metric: -67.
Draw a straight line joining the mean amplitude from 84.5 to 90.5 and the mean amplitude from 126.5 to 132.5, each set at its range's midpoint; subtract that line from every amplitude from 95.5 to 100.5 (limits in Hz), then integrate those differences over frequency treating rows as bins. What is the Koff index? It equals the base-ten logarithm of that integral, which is 1.6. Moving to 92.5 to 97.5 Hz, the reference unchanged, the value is 1.7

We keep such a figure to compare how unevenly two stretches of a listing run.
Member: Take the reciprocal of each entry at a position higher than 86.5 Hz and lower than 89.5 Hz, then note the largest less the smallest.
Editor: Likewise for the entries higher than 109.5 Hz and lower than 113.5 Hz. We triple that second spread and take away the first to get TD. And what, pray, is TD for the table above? 0.0012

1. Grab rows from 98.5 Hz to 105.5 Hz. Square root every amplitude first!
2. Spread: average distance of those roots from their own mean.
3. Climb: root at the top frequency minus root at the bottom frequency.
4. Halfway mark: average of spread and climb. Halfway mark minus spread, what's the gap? -0.24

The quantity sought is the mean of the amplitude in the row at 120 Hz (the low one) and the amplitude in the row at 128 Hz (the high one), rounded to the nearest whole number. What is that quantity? 53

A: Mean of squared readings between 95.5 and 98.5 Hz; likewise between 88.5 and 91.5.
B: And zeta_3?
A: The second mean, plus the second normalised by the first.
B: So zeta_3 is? 6465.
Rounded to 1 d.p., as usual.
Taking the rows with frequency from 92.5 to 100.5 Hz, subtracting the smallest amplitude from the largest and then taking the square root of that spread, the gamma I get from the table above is 3.0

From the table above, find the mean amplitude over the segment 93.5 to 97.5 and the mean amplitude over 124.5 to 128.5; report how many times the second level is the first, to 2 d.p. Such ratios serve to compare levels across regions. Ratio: 0.63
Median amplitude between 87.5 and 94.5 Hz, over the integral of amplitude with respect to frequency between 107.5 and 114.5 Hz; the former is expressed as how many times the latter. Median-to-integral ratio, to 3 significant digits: 0.168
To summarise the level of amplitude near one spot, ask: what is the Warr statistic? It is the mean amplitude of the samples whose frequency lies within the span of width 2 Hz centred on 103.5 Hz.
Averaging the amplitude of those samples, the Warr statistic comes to 71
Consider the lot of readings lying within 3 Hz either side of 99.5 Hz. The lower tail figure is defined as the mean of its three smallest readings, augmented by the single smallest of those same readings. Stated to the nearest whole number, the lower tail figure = 148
